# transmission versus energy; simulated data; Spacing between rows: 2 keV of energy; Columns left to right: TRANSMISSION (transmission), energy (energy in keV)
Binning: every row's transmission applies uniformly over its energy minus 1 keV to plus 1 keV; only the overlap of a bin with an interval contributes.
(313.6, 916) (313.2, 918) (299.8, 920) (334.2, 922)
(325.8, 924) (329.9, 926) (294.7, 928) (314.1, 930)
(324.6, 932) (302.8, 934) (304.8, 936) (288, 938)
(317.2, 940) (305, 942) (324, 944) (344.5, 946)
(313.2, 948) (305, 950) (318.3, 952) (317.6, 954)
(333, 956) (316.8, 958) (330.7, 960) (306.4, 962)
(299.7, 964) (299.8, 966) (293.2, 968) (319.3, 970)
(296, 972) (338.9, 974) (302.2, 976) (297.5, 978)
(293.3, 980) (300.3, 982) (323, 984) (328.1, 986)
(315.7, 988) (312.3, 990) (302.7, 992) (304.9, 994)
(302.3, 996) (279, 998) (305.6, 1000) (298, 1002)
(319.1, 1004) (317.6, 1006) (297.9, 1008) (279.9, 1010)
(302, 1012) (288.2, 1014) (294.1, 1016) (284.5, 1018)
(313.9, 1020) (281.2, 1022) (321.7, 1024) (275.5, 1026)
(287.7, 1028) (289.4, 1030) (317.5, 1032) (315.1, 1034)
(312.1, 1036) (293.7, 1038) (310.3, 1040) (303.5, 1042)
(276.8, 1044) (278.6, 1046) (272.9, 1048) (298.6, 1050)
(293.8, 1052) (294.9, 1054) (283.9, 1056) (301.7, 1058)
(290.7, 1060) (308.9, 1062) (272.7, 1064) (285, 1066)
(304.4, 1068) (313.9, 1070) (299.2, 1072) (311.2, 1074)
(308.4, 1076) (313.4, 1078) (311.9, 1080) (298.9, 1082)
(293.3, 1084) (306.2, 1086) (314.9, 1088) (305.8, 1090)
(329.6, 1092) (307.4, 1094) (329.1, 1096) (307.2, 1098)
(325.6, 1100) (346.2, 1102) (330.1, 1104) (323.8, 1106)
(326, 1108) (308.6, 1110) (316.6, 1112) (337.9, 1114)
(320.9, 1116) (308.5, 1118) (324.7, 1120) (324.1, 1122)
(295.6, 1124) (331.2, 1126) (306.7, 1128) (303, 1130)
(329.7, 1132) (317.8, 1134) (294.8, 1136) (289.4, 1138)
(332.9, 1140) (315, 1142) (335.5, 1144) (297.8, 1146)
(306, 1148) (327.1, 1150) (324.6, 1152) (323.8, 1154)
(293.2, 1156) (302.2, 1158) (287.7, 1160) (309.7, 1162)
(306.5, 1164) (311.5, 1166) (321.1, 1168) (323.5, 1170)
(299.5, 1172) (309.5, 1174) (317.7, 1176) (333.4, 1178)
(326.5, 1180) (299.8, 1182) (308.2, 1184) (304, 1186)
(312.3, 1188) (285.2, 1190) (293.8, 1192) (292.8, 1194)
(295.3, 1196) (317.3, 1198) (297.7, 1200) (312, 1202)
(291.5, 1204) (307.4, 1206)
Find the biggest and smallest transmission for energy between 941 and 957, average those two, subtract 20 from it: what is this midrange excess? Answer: 305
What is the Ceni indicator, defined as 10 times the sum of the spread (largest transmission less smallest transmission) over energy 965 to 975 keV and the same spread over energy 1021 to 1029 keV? 919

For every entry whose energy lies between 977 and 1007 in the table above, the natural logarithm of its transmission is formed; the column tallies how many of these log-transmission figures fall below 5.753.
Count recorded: 10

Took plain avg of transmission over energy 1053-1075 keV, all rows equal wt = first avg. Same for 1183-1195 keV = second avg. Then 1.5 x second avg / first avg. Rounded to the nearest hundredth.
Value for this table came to 1.51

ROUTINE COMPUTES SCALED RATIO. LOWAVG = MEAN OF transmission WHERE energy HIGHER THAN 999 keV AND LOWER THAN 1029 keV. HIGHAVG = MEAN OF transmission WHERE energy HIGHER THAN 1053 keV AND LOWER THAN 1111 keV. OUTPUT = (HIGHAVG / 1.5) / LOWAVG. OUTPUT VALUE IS 0.691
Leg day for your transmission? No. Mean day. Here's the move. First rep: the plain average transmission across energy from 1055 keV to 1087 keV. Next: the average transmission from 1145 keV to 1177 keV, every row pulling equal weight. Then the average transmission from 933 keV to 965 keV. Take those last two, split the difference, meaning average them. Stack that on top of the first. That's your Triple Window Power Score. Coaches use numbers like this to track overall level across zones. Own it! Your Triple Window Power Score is 612.4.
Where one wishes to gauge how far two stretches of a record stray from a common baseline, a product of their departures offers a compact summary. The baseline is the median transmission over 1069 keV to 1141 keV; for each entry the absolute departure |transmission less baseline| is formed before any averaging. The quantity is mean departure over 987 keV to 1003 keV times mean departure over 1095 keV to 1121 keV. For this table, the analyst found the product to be 144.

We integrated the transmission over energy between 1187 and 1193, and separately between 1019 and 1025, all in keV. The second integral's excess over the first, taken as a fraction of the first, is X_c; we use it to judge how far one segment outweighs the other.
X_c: 0.0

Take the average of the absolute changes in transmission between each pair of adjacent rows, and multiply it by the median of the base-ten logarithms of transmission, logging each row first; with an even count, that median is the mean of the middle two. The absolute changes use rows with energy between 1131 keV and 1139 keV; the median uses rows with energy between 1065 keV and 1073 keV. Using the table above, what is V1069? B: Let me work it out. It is 33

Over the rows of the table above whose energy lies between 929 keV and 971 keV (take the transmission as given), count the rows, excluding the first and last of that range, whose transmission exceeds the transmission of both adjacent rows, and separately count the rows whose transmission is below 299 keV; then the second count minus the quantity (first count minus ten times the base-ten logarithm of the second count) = -3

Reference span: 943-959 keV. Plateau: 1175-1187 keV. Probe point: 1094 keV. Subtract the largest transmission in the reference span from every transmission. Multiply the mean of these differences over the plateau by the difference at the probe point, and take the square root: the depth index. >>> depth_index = 33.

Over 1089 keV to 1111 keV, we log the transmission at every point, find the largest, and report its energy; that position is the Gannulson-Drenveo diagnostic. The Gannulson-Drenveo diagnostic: 1102 keV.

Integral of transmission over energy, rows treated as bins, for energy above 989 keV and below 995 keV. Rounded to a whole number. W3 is 1840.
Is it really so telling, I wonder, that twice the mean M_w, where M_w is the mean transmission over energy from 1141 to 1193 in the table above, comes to 621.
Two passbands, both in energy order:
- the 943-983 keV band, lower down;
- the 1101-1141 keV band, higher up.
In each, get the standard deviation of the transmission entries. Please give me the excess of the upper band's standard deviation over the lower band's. -0.3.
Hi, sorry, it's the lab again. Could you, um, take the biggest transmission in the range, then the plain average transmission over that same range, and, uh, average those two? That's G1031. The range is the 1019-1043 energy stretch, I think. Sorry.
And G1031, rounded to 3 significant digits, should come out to 312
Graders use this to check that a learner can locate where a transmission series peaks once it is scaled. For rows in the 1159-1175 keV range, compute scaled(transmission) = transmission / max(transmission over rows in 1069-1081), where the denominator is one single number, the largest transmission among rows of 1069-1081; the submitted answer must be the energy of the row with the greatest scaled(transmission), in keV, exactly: 1170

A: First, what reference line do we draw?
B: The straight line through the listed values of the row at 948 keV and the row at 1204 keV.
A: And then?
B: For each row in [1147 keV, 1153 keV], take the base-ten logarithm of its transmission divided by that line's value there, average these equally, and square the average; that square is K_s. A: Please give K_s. 0.0011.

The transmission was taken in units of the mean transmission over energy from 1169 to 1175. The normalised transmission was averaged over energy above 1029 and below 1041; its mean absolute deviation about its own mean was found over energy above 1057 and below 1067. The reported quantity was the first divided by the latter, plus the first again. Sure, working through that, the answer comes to 29.4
